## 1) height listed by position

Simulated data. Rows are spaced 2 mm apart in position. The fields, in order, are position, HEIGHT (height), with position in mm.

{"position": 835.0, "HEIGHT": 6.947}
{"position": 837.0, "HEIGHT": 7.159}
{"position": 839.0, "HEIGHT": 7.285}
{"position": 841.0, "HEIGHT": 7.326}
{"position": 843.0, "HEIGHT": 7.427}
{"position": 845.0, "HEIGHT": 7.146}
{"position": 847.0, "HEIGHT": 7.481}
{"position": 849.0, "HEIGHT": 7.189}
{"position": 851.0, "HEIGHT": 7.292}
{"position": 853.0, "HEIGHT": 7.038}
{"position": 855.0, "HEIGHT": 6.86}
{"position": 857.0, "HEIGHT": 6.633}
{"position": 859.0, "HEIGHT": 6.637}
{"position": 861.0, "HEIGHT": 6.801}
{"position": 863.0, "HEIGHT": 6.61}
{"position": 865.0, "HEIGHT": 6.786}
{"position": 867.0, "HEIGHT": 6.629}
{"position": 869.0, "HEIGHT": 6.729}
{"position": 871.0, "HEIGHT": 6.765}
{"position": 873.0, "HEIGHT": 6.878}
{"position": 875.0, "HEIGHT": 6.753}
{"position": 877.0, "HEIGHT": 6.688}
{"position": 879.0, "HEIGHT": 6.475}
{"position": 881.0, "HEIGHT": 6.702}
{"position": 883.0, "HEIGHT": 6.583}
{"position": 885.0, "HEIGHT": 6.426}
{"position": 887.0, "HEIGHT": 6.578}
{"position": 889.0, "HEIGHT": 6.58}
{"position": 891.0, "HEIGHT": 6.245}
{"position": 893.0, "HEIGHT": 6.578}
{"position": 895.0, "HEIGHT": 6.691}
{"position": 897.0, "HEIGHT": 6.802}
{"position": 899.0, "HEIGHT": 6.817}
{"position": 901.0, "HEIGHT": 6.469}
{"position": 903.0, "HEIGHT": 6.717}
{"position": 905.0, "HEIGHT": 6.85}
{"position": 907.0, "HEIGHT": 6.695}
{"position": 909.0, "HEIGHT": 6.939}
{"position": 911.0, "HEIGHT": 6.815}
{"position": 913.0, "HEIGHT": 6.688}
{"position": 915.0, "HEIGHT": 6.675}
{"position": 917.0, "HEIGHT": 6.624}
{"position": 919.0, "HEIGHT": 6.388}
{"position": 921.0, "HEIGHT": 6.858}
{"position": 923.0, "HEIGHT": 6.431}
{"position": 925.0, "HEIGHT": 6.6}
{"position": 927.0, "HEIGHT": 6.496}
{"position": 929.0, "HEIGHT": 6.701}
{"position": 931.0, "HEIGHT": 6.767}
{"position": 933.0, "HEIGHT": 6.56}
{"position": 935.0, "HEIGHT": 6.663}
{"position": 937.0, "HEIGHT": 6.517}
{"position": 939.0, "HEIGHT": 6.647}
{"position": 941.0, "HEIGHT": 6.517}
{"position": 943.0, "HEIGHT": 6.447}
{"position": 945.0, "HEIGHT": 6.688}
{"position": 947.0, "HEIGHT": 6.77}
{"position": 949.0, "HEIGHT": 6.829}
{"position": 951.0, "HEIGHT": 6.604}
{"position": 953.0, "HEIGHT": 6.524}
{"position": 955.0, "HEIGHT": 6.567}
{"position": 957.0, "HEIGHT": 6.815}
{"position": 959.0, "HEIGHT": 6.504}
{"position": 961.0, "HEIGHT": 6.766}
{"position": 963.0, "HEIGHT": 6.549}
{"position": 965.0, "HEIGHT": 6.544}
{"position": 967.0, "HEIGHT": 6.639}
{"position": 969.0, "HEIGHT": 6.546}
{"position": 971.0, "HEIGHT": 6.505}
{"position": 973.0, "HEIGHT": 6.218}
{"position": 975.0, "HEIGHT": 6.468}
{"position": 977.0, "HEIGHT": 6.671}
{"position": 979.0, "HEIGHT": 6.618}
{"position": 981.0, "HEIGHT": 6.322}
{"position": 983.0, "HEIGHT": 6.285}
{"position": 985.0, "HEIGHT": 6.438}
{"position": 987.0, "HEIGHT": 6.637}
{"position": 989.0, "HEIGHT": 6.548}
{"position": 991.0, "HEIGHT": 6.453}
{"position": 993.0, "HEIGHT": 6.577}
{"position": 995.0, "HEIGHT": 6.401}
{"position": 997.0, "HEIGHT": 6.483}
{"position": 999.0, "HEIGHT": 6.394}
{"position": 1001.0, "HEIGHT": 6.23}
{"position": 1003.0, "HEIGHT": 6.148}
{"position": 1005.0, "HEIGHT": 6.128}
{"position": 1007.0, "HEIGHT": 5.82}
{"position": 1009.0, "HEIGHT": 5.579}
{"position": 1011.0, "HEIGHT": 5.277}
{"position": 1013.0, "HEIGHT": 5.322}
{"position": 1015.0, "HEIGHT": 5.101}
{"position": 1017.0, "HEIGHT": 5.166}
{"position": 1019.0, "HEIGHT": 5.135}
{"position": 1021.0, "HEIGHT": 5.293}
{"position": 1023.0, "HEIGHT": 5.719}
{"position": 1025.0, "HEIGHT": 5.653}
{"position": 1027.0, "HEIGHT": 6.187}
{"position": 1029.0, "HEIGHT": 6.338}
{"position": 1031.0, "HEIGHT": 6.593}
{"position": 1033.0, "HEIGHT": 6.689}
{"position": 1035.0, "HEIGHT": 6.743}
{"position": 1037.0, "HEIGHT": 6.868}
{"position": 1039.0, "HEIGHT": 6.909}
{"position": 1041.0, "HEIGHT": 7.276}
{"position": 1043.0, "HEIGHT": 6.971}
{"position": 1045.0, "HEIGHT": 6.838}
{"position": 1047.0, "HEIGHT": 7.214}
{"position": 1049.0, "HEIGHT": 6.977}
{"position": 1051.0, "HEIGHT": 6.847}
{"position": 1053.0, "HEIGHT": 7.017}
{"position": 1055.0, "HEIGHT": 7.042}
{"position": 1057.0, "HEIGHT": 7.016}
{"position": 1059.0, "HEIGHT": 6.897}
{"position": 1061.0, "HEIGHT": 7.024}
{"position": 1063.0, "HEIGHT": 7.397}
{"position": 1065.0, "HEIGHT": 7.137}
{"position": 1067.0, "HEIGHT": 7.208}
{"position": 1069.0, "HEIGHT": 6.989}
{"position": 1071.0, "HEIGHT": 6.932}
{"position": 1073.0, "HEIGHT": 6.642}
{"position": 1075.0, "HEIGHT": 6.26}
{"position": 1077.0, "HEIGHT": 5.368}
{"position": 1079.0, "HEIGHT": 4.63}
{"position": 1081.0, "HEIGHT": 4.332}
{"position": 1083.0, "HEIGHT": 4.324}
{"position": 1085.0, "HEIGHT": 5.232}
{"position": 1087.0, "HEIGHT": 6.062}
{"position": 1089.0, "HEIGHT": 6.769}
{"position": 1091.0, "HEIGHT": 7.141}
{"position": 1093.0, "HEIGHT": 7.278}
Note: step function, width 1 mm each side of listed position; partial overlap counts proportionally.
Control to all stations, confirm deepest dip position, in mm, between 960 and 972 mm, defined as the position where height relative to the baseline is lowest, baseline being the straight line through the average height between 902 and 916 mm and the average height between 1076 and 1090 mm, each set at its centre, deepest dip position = 963.0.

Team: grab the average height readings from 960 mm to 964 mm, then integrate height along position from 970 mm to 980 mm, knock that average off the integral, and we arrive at 58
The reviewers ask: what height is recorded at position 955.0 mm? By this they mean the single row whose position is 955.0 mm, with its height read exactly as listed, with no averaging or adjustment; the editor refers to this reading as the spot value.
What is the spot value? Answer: 6.567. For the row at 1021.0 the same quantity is 5.293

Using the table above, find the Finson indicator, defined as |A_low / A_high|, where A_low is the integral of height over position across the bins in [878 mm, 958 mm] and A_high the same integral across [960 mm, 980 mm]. 4.0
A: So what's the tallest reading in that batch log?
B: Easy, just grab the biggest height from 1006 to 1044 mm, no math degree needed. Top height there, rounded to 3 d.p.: 7.276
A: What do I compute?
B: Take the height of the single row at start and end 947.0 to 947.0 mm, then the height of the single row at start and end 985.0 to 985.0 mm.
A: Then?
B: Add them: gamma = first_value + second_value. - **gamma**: 13.2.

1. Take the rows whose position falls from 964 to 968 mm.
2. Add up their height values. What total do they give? 13.2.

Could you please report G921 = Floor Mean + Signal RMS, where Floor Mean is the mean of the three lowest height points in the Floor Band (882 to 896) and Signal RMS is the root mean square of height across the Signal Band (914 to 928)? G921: 13.0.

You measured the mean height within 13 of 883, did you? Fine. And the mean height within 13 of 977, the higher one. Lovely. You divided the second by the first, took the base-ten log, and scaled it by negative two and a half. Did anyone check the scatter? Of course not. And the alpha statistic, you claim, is 0.019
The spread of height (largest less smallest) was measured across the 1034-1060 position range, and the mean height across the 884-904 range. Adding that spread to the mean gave 7.1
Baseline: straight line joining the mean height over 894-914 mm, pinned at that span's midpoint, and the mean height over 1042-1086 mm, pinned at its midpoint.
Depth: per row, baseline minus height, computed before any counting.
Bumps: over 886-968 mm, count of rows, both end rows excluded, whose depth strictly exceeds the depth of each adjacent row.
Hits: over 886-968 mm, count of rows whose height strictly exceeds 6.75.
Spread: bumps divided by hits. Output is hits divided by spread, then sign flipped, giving -10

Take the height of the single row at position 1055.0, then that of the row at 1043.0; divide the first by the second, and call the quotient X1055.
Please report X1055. 1.01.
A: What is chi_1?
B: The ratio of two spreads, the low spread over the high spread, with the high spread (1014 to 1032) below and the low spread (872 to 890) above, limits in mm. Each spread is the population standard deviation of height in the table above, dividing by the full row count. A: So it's 0.2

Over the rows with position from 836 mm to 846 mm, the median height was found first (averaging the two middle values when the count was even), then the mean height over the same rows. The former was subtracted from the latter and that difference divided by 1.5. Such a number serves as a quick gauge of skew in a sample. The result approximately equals -0.01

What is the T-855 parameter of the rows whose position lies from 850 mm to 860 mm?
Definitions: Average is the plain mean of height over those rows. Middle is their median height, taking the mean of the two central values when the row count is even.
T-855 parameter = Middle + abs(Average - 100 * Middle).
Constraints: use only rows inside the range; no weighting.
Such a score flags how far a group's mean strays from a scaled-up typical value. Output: 686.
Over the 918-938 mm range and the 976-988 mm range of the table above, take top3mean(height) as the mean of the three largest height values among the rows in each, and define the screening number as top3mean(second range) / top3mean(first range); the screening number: 0.98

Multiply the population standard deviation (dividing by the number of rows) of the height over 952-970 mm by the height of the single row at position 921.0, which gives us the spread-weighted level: 0.72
